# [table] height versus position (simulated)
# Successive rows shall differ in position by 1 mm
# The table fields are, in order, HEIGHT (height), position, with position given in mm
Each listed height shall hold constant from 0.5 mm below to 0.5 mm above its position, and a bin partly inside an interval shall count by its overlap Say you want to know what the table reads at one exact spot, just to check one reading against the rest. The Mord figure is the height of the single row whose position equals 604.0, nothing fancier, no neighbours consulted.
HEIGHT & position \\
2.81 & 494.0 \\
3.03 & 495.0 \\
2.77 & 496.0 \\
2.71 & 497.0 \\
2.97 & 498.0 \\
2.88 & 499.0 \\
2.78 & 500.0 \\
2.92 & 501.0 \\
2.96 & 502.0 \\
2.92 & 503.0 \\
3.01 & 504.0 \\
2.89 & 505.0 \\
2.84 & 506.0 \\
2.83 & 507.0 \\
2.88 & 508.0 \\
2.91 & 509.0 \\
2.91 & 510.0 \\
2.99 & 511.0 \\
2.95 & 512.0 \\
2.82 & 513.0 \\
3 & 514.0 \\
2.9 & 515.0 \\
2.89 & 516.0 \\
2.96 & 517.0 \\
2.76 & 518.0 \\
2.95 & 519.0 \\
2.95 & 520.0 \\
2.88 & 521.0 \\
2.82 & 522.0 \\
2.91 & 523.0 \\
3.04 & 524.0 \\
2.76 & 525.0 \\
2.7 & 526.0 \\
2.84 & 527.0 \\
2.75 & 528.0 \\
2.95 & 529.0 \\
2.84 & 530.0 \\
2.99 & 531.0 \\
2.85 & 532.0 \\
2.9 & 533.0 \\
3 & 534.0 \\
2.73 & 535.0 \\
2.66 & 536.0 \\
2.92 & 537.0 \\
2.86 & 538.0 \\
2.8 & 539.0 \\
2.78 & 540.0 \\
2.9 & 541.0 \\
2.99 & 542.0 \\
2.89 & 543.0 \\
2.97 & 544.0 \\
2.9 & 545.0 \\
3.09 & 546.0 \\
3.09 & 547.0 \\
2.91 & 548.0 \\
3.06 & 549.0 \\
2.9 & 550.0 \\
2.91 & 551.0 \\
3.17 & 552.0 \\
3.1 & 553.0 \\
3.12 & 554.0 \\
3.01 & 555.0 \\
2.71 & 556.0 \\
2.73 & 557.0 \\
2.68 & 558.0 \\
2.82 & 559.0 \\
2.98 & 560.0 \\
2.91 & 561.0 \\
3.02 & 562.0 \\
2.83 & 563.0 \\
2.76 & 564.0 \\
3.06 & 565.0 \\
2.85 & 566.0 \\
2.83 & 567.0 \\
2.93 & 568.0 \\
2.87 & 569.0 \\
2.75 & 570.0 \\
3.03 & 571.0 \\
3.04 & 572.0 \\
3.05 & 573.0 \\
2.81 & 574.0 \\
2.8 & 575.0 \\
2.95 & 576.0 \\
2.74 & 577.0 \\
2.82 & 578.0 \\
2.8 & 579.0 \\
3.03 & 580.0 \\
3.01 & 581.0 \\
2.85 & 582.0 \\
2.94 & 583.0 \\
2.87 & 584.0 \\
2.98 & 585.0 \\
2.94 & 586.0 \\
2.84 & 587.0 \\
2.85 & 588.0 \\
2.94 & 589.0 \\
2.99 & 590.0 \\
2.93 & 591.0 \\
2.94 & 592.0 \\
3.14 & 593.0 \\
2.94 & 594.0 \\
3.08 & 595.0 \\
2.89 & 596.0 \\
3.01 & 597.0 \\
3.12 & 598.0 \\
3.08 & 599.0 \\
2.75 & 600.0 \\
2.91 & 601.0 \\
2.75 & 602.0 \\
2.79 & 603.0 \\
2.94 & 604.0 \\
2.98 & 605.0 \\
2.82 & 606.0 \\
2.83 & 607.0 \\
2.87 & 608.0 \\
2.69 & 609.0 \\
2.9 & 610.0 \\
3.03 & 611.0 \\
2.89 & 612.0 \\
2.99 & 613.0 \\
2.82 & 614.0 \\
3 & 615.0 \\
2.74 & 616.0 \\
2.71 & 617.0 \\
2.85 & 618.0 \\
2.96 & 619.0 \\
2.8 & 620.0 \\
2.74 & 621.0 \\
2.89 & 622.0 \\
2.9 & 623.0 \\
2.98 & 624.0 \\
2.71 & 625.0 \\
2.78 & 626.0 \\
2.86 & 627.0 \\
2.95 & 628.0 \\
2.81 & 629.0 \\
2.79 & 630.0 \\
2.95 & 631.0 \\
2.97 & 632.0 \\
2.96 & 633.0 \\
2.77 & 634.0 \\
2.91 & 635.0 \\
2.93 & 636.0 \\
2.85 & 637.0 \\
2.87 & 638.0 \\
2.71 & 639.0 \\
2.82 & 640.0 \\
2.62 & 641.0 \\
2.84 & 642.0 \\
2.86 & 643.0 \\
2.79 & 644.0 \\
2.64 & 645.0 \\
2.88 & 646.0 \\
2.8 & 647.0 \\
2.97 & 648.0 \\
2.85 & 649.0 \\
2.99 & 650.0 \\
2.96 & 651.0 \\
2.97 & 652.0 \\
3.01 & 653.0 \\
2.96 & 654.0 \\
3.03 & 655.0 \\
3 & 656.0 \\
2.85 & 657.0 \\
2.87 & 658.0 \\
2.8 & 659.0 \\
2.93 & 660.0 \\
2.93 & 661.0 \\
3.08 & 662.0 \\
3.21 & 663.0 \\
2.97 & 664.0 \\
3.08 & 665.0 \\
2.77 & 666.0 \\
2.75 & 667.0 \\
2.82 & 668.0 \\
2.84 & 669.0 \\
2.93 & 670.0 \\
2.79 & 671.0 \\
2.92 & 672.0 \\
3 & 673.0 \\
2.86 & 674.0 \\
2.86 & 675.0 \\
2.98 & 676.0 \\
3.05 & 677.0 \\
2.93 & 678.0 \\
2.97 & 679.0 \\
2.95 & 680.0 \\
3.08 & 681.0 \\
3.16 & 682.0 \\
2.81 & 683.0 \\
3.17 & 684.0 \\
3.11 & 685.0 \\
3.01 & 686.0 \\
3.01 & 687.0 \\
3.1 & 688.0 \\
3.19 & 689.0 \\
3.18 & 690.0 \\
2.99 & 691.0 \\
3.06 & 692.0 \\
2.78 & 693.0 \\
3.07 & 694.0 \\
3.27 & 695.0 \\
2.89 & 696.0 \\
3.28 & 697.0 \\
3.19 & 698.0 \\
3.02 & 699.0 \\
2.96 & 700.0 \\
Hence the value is 2.94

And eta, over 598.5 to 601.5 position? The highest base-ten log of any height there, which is 0.489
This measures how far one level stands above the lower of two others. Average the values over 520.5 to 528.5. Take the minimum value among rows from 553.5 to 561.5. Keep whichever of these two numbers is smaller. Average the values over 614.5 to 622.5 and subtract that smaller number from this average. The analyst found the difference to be 0.16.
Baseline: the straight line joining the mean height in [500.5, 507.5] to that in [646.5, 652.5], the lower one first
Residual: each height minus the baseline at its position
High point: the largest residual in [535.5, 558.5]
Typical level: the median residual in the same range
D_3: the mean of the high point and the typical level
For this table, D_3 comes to 0.126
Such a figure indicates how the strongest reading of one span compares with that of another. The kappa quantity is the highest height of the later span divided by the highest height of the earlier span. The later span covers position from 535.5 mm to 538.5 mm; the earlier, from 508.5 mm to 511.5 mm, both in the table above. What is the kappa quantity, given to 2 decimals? 0.98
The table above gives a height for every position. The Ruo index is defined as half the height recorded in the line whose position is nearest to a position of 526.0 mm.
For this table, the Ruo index 1.35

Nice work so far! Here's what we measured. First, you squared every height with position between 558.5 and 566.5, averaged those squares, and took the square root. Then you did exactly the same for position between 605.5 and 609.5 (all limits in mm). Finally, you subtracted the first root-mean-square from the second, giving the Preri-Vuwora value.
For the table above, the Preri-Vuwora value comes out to -0.10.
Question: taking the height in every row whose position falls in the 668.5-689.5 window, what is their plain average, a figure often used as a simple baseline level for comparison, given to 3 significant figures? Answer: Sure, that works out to 2.99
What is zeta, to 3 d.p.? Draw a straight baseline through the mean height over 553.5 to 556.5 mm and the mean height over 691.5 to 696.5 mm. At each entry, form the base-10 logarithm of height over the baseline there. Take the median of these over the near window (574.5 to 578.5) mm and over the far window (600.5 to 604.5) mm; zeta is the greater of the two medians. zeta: -0.018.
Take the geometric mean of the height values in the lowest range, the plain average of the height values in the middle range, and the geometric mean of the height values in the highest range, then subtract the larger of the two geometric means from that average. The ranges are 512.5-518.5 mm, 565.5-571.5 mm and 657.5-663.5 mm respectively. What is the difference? -0.09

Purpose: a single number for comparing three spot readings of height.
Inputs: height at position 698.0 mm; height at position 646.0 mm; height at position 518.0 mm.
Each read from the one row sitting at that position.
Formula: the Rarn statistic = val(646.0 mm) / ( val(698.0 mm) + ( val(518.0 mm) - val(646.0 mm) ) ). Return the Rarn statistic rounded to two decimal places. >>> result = 0.94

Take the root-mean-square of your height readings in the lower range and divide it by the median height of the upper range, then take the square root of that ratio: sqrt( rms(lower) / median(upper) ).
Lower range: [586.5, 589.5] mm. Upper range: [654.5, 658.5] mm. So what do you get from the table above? 0.990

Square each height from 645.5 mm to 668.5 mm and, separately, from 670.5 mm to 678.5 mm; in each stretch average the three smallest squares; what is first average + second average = 15.7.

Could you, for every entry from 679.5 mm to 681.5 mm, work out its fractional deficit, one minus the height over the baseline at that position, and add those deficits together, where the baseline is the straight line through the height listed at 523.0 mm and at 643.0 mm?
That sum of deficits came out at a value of -0.12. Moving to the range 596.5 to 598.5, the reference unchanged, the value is -0.13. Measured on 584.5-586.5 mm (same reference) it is -0.05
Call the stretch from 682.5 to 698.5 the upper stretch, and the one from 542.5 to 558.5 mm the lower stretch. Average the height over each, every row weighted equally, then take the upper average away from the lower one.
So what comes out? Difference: -0.12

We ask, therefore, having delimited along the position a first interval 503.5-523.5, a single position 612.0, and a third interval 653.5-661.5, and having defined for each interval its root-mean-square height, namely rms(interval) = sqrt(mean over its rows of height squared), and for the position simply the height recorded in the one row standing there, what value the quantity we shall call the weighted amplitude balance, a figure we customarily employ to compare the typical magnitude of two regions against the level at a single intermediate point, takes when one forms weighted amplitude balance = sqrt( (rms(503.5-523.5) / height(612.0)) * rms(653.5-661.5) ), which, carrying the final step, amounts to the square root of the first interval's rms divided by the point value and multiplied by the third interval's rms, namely 1.71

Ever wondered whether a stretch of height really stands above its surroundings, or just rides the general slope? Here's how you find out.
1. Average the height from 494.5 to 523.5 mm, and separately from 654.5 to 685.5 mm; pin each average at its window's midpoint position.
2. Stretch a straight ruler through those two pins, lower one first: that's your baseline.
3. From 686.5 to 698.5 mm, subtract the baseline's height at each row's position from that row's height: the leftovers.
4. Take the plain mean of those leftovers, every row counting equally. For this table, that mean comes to 0.12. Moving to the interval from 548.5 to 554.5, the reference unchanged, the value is 0.13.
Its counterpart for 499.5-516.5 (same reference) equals 0.01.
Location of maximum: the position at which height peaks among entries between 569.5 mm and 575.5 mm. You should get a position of 573.0 mm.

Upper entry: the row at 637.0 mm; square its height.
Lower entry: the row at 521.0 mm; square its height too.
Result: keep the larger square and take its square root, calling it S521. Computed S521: 2.88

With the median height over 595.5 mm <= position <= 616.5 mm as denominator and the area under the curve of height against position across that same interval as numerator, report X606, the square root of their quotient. 4.587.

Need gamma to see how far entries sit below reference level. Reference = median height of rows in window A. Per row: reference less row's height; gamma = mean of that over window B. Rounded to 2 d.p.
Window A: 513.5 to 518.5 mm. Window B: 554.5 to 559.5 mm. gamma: 0.11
